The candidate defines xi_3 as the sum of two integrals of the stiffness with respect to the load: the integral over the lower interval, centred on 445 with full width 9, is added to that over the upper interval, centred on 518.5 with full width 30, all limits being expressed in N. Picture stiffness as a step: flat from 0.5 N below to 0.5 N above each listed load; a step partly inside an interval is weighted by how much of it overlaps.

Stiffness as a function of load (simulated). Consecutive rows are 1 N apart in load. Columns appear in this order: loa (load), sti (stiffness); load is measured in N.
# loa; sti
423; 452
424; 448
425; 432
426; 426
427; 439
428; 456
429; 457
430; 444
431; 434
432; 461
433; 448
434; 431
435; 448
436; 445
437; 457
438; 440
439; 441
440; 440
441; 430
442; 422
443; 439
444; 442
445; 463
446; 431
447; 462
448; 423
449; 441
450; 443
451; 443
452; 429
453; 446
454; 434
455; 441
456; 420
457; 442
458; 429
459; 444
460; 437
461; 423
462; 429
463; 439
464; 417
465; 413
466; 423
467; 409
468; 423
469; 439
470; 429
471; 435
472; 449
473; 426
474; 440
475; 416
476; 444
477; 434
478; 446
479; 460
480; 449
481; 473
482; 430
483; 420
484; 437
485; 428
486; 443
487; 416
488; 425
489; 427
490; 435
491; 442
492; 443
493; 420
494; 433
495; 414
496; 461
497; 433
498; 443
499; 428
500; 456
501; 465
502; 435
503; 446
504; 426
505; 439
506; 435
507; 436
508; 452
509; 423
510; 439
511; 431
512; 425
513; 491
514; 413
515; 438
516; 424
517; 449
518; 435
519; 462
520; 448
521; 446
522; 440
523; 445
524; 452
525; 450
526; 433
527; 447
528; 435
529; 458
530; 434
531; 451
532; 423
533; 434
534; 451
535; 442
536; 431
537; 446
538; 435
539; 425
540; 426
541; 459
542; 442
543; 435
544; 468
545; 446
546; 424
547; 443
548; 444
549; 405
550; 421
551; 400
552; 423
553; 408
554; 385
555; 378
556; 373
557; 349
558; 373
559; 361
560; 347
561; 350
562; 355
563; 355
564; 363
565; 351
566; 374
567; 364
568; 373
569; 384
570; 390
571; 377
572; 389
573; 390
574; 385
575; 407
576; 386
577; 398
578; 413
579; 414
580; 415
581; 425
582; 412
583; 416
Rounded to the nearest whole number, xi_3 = 17167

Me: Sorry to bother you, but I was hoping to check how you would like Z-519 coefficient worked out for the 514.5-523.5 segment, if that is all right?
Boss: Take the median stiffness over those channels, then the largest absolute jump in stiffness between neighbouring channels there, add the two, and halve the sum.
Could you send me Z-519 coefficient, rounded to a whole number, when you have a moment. 236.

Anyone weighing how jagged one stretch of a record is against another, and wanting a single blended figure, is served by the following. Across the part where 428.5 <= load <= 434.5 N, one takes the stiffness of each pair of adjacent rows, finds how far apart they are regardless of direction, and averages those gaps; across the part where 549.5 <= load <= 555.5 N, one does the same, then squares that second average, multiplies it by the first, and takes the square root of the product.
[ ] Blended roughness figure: 71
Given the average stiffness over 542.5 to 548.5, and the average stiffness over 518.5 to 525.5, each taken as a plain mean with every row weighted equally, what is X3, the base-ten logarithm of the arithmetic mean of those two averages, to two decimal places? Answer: 2.65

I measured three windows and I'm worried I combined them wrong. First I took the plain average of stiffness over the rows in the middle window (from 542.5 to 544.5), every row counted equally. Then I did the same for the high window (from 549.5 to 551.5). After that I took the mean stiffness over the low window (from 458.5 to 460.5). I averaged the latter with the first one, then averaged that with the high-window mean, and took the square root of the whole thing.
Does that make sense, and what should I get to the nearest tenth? 20.7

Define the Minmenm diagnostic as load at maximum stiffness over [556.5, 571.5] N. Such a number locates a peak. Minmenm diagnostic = 570 N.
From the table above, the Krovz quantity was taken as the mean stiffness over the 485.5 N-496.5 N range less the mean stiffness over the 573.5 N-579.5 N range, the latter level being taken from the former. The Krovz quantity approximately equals 32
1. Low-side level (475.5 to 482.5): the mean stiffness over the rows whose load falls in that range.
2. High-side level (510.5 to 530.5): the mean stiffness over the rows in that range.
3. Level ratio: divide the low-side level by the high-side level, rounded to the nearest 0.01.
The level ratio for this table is 1.01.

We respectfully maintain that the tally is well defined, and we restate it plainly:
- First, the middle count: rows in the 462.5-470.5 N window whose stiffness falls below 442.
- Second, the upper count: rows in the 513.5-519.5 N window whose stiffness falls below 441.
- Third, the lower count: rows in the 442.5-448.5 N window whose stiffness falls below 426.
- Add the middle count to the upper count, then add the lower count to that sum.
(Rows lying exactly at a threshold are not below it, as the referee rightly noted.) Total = 13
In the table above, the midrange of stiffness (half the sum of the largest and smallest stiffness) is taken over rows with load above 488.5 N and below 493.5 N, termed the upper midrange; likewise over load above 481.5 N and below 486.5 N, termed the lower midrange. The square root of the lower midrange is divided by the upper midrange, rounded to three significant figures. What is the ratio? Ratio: 0.0481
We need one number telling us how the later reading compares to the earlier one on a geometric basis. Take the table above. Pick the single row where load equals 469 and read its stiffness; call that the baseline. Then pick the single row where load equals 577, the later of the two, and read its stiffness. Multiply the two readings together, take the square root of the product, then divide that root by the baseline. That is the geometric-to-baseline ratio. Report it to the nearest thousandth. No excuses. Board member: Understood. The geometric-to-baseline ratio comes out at 0.952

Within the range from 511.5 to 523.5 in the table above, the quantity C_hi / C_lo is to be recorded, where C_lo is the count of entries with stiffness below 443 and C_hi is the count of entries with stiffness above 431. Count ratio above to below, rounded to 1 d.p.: 1.5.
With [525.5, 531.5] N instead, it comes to 2.0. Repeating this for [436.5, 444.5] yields 0.9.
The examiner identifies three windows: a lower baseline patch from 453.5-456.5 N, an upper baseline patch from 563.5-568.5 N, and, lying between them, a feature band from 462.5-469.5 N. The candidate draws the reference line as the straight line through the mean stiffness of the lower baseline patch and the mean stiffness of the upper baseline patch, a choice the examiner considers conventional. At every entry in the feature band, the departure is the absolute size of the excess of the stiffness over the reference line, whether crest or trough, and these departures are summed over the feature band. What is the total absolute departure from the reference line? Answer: 68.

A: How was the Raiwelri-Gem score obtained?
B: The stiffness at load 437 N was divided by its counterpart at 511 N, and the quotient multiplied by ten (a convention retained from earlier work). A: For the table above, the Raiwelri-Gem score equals 10.6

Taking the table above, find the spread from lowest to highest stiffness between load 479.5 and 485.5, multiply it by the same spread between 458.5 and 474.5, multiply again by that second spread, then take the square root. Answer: 291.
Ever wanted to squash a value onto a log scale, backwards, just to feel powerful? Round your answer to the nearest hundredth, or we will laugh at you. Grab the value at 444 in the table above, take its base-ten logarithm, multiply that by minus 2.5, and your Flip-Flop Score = -6.61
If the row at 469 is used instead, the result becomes -6.61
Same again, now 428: -6.65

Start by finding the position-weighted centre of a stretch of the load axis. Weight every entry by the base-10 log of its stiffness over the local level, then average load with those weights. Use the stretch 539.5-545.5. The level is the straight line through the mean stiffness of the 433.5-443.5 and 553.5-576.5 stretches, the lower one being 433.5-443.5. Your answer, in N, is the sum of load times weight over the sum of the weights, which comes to 542.7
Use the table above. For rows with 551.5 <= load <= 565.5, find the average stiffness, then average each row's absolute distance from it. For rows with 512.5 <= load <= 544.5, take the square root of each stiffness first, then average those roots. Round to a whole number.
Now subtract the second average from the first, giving -3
